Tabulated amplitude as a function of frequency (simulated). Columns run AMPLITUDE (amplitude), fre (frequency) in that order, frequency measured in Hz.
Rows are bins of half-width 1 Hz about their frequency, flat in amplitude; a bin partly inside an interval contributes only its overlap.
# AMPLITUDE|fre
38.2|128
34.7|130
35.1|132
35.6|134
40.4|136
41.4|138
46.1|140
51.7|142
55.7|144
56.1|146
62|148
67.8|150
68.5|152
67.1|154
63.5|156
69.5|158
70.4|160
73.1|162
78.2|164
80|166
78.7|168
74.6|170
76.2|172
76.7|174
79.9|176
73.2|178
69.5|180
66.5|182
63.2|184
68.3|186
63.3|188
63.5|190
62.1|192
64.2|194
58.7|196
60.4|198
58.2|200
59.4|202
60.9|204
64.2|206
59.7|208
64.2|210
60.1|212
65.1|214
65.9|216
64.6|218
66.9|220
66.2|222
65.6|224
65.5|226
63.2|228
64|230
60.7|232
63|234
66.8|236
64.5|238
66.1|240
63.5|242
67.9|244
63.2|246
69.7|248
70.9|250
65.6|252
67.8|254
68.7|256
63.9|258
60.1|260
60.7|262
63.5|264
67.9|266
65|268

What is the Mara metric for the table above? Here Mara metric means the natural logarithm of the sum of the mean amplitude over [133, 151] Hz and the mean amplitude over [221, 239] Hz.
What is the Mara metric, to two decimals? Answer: 4.75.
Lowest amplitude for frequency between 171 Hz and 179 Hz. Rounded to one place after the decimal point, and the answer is 73.2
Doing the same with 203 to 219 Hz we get 59.7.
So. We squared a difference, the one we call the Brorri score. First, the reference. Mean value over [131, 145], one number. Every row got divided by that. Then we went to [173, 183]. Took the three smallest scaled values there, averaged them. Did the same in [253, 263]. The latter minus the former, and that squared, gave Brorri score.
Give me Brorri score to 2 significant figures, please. 0.035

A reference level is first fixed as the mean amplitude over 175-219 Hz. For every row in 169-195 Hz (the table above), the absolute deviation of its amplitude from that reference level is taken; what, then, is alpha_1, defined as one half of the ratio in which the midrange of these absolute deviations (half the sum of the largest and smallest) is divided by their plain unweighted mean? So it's 0.675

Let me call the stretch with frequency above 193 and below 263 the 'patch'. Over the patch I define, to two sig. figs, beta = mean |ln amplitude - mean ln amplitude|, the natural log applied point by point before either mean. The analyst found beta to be 0.040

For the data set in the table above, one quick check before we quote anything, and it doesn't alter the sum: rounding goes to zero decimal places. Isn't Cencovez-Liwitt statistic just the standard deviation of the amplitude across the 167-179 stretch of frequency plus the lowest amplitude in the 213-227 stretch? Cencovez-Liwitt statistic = 67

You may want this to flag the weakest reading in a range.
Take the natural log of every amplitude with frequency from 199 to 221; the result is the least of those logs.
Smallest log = 4.06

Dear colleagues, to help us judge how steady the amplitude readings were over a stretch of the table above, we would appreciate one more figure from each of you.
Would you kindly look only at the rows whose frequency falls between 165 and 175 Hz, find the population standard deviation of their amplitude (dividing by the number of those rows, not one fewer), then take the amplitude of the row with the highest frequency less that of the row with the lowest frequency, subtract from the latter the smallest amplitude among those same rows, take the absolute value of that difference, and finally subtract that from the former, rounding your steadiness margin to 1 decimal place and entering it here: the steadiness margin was -76.0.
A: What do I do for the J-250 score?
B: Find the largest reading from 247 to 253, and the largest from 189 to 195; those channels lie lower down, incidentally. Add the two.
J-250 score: 135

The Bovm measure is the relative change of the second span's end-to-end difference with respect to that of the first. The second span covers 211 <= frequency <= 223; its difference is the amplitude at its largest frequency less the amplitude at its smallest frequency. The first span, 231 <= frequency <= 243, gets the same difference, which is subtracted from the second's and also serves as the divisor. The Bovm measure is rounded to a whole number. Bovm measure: 1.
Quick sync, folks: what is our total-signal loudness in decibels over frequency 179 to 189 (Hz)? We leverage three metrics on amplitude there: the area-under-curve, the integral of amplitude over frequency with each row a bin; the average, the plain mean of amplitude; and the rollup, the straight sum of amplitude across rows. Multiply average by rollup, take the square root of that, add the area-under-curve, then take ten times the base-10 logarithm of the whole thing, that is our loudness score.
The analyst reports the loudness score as 29.1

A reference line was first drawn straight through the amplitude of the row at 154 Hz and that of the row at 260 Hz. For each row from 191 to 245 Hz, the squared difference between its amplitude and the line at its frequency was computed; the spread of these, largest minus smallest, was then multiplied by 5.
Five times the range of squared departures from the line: 227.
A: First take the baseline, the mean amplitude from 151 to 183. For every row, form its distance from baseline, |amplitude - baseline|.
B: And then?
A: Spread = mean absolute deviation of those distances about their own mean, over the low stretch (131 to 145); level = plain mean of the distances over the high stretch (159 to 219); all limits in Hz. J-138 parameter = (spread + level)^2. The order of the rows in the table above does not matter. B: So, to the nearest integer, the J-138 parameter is 200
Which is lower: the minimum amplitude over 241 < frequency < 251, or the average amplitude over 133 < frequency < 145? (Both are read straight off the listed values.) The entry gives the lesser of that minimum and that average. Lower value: 45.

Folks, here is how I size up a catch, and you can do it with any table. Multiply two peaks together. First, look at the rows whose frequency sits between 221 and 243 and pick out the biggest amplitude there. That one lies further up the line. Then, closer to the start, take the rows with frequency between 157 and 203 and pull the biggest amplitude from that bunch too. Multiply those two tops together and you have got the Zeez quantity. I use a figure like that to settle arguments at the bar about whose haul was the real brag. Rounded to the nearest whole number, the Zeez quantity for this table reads 5344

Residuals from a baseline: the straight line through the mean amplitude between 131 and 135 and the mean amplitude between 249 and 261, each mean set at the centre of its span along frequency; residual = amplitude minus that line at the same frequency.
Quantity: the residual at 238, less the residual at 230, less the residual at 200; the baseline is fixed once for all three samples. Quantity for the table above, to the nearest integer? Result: -7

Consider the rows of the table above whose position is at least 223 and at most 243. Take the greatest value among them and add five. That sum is 71.8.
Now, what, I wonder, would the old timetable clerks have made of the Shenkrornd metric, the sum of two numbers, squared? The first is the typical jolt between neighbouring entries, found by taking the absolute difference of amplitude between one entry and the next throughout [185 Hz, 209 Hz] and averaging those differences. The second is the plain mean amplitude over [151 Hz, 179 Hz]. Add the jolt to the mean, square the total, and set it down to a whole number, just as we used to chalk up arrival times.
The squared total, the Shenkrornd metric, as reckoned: 5798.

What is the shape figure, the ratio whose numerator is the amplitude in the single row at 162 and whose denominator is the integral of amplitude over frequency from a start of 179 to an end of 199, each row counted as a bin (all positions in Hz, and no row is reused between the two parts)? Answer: 0.057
